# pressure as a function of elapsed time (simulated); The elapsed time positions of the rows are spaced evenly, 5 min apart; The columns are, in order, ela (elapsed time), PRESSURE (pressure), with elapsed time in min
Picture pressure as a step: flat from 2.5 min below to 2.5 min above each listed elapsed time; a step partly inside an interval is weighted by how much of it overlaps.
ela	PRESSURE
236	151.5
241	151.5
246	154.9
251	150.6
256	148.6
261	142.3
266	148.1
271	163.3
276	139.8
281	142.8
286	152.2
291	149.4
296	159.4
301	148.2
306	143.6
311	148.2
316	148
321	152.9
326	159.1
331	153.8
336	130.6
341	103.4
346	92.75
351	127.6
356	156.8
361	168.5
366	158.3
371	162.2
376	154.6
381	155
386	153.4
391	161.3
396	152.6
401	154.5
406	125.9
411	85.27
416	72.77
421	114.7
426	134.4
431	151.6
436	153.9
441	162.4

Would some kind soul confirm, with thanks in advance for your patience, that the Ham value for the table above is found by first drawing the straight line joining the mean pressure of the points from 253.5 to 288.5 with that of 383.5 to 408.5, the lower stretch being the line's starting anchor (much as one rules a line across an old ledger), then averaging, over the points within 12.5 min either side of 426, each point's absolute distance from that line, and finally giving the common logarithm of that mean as 1.4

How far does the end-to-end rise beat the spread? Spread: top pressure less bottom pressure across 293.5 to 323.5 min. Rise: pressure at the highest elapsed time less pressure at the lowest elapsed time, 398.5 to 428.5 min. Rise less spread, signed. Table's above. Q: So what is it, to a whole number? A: -36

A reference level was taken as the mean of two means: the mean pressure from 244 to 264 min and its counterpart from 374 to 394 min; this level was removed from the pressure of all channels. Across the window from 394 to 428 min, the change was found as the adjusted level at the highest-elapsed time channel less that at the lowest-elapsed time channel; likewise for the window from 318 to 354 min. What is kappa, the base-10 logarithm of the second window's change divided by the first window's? 0.1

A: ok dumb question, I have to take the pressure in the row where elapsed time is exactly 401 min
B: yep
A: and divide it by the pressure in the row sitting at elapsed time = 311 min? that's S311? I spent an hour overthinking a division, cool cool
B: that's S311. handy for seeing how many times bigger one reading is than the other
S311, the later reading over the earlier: 1.04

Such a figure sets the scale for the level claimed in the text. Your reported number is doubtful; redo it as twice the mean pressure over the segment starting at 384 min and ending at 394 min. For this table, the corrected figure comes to 315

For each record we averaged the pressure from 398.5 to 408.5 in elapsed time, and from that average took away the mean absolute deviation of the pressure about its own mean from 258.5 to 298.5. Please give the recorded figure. 134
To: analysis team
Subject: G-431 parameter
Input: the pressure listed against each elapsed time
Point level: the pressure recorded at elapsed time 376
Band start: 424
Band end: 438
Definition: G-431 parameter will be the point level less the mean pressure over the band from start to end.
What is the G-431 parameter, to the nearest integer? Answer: 8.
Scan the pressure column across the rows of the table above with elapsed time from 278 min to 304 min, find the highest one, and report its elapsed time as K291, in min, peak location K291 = 296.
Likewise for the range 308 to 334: 326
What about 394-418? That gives 401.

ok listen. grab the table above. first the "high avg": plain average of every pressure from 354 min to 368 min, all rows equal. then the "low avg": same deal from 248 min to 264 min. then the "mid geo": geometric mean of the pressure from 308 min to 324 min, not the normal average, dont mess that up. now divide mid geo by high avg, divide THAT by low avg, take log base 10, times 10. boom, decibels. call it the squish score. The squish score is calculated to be -22.0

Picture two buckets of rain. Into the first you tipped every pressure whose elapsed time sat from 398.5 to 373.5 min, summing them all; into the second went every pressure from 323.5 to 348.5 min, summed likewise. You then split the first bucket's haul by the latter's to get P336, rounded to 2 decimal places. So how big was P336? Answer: 1.21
